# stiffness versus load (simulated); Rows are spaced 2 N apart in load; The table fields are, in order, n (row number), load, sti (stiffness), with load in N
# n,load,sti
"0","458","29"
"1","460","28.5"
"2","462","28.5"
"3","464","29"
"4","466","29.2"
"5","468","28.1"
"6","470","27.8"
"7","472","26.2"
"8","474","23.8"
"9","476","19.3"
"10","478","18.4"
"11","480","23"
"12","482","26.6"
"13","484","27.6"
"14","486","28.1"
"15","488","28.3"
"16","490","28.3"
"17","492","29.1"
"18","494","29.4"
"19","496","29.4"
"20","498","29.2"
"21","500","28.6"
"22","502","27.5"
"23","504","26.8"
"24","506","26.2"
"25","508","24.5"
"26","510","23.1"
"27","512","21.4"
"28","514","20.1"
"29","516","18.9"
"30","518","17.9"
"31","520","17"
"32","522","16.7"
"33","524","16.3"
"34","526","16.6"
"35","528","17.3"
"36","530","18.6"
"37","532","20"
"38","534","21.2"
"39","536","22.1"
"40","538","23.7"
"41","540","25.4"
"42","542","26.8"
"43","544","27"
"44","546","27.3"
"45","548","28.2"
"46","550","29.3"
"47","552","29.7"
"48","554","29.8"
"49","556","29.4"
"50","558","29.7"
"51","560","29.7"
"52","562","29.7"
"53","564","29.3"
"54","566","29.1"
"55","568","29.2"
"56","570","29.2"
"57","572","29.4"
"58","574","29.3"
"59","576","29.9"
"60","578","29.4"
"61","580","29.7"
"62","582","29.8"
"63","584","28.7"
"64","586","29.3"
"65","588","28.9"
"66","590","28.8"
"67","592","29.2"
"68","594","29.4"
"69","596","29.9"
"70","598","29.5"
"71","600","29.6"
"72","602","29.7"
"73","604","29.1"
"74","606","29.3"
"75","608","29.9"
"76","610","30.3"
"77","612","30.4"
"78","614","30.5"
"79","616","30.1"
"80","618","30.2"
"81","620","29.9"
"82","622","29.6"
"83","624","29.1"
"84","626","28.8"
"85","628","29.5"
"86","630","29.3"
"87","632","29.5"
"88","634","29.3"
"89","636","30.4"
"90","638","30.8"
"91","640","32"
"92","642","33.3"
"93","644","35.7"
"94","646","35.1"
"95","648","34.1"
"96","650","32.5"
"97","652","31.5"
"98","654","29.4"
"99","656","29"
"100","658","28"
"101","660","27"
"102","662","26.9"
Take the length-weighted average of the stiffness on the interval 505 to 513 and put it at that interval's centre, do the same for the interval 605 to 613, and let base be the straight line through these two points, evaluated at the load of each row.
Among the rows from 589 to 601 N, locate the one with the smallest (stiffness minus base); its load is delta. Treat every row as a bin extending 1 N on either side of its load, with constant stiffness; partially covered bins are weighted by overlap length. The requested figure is 590 N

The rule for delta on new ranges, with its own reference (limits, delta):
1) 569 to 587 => 584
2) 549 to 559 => 556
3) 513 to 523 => 522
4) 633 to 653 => 634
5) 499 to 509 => 508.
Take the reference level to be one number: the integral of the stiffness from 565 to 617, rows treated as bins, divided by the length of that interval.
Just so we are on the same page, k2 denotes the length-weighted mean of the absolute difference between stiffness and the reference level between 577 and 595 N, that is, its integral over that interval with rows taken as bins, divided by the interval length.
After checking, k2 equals 0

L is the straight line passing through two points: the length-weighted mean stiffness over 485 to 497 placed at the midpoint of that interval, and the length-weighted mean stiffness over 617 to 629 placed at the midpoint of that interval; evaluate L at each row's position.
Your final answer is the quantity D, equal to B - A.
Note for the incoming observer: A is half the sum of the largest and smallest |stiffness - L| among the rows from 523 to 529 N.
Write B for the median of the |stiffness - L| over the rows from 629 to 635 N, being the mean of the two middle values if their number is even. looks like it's -12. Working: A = 12.2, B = 0.3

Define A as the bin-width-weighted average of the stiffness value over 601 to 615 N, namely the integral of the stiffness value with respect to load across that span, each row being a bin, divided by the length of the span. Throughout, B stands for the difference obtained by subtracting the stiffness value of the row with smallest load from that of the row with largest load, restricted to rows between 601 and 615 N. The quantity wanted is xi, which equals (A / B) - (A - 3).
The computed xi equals 10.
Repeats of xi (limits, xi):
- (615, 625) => -57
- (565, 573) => 71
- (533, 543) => -17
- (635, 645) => -23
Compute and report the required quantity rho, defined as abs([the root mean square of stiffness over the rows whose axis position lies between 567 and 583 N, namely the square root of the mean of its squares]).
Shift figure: 29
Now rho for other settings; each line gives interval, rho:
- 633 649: 33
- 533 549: 25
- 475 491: 25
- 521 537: 19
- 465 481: 25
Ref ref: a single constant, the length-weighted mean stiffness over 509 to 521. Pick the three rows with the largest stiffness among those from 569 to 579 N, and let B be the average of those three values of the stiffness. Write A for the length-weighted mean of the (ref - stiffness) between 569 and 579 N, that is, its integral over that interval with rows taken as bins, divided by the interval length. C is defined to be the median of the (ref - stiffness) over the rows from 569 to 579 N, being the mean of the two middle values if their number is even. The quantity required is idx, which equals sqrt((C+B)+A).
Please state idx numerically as 3.19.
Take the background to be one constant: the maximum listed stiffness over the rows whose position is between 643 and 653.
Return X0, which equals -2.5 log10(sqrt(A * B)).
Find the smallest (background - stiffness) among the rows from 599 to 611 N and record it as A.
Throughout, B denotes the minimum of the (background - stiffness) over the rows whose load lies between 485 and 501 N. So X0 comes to -1.9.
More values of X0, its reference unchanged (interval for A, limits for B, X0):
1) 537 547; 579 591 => -2.1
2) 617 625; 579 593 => -1.9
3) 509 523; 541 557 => -2.3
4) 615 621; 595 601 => -1.9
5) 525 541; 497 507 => -2.3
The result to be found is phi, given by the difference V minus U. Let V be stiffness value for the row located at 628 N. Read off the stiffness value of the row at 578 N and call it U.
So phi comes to 0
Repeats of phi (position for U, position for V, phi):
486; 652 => 3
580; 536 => -8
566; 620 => 1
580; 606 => 0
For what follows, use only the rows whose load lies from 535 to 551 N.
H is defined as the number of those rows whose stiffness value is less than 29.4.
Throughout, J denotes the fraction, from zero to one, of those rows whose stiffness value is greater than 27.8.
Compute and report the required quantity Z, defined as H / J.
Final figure 32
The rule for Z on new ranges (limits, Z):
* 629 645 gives 2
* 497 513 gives 32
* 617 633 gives 3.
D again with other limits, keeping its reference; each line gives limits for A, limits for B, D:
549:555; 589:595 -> 0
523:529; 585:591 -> -12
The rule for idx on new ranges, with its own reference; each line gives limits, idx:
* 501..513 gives 4.00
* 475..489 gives 4.05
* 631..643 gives 3.16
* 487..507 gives 3.47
